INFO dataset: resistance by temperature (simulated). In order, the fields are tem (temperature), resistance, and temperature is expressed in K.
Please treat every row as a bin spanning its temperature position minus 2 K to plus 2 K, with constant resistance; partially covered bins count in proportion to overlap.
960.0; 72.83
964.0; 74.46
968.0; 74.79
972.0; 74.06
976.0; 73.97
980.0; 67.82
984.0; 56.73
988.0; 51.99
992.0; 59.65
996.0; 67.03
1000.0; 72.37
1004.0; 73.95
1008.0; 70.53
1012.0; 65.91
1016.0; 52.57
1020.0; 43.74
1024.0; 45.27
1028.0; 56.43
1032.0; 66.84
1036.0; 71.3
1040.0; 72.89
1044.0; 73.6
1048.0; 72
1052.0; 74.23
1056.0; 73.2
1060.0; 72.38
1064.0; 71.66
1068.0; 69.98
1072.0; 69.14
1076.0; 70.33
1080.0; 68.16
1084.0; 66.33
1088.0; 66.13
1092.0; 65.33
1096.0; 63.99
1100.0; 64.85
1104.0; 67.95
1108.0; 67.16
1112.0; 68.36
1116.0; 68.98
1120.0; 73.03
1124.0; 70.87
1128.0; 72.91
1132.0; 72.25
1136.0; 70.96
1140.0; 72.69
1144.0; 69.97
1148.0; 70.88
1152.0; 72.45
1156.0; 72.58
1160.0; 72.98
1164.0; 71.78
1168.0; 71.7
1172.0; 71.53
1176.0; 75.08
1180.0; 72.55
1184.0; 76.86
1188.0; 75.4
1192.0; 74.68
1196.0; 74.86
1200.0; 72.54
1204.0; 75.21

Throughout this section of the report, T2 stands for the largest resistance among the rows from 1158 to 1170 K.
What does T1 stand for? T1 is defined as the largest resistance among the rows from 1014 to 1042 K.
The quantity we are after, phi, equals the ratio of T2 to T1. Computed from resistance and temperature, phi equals 1.00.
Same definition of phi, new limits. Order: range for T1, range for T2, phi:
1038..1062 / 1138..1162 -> 0.98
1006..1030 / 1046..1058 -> 1.05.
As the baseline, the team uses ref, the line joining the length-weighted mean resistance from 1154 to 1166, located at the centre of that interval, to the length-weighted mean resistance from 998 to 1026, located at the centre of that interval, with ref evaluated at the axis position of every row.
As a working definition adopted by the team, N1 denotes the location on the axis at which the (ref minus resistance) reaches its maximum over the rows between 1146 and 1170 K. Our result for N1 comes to 1168.0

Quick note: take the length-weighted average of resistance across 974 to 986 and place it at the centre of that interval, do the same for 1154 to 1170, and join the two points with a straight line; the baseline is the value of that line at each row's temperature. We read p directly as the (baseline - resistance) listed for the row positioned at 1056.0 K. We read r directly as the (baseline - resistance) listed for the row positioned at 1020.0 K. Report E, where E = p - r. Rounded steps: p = -4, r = 24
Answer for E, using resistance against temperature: -28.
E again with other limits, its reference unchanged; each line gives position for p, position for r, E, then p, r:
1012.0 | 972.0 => 9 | 1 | -8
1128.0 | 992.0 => -9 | -2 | 7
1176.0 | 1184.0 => 2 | -2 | -4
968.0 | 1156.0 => -8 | -9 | -1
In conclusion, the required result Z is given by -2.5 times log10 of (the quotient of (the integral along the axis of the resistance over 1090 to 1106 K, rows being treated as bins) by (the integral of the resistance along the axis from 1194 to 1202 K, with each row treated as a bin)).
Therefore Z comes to -0.63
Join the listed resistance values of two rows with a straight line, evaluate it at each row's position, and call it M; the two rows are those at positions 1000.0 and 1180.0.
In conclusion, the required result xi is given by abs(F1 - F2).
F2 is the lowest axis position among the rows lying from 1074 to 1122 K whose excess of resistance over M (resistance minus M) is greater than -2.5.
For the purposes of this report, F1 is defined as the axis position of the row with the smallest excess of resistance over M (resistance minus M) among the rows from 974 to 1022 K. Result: 56 K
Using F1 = 1020.0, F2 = 1076.0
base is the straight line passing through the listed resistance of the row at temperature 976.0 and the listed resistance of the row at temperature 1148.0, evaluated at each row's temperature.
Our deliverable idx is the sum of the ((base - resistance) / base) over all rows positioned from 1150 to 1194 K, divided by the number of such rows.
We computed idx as -0.04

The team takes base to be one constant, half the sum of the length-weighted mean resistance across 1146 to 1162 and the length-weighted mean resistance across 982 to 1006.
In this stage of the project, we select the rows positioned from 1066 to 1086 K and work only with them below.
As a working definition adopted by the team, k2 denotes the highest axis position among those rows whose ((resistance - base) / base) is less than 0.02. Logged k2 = 1084.0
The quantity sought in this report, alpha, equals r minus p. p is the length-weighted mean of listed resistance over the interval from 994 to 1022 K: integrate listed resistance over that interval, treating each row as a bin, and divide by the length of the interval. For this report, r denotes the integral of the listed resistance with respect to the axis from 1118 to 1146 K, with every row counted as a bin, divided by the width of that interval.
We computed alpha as 8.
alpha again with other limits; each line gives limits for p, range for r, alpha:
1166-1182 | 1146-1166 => -1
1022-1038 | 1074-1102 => 6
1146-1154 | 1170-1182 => 1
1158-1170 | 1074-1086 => -4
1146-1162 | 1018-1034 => -19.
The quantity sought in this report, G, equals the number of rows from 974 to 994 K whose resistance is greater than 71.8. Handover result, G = 1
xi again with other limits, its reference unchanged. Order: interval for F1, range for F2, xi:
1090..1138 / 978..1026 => 96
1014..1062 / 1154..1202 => 136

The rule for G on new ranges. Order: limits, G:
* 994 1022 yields 2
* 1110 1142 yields 4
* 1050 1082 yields 3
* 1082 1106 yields 0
